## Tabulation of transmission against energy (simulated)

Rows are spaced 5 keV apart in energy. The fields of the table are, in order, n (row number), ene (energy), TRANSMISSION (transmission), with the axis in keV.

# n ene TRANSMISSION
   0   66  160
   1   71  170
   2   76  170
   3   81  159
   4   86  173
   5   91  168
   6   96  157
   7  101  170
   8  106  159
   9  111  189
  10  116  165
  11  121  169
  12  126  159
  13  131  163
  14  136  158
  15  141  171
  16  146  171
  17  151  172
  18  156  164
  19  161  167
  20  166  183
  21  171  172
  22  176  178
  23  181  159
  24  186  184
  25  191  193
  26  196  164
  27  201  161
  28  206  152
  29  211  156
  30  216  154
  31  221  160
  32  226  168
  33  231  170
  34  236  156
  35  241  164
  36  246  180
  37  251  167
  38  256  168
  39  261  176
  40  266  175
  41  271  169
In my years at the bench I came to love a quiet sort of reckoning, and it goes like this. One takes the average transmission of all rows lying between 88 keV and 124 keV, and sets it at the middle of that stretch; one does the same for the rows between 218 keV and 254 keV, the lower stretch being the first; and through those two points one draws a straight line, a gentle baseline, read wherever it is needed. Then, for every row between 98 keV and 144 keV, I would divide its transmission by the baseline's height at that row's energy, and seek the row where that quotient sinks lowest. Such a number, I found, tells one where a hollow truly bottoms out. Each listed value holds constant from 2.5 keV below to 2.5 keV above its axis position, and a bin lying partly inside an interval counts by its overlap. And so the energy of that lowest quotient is 136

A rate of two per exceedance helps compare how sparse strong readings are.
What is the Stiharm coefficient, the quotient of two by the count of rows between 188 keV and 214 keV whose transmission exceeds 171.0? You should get 2.0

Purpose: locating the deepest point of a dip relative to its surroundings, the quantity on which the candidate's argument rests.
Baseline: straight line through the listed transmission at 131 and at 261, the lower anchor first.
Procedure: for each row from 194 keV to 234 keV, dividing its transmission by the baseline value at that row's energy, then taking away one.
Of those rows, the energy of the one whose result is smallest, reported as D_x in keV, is 206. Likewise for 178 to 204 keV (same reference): 181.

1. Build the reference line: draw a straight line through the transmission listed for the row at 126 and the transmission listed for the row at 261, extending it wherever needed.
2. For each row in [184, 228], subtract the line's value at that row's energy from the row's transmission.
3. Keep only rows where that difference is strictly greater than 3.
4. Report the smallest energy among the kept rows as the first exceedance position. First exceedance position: 186 keV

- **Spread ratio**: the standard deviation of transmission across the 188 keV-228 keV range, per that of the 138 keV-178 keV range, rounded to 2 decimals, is 2.19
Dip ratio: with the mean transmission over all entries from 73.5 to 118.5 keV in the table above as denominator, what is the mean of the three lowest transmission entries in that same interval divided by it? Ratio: 0.944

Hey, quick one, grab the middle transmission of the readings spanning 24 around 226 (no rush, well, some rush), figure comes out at 160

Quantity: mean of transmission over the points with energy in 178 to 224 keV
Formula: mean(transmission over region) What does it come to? 165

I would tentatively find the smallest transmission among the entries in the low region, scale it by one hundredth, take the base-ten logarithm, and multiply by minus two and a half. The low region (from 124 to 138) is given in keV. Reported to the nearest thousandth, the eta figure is -0.497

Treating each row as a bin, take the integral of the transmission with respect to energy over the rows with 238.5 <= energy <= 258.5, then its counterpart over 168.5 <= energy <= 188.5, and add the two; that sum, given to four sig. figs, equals 6860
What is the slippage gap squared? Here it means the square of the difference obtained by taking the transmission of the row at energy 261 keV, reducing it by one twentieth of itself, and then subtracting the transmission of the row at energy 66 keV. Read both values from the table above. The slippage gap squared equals 52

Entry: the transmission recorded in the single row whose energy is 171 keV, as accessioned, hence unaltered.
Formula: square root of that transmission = 13.1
